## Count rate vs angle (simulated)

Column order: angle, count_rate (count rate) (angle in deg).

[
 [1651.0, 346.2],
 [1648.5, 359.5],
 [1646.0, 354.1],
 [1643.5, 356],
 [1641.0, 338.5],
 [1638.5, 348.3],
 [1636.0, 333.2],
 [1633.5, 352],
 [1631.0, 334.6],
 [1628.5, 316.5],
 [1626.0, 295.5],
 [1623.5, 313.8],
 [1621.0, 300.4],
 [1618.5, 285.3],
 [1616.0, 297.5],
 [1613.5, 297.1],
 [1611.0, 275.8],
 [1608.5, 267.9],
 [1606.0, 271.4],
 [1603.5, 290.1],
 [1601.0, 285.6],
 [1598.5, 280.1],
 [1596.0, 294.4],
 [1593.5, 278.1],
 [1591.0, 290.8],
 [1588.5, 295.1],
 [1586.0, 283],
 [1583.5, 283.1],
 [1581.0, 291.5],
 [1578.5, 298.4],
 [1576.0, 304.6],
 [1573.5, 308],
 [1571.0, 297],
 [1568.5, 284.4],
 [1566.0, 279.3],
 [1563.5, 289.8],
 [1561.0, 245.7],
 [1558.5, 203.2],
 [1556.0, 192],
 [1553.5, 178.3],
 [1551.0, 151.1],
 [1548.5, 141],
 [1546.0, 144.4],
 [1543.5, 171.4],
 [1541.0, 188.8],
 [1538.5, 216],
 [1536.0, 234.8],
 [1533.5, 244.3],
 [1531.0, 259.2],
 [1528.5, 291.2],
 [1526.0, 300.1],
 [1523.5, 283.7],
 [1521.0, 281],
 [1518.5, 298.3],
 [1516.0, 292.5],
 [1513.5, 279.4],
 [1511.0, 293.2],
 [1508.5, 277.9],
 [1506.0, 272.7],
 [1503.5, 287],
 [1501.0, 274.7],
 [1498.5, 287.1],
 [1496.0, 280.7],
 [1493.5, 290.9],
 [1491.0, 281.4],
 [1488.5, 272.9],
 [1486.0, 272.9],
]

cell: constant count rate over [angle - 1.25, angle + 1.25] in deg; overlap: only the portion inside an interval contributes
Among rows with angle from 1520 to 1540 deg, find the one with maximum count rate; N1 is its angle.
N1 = 1526.0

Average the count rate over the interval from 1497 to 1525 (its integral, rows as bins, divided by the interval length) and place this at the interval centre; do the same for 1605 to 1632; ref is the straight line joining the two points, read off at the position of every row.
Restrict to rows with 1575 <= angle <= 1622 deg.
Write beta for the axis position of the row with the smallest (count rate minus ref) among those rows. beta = 1608.5 deg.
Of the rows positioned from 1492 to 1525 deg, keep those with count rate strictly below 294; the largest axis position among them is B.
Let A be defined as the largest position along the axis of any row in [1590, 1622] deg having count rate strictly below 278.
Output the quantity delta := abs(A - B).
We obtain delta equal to 87.5 deg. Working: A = 1611.0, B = 1523.5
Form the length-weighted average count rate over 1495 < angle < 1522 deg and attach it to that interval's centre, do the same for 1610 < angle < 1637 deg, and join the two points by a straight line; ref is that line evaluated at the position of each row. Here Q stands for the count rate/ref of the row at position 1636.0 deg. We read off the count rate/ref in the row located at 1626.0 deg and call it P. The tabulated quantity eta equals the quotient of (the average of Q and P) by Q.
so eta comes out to 0.95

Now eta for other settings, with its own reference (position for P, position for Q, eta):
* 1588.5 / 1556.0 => 1.25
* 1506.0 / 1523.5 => 0.99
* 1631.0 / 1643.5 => 0.97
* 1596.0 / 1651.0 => 0.94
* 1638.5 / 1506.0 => 1.08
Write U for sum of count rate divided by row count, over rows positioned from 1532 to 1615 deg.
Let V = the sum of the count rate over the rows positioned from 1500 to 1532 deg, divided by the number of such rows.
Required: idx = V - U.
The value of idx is 31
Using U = 253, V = 284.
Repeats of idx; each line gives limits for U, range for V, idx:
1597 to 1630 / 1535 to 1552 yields -112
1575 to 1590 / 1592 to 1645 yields 13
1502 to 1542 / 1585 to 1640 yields 31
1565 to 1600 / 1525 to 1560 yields -82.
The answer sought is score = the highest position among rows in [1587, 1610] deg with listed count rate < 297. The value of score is 1608.5 deg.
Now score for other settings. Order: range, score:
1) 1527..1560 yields 1558.5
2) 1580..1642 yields 1626.0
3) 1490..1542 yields 1541.0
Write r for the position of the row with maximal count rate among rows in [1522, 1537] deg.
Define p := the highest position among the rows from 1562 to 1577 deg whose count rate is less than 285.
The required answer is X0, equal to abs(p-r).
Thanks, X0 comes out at 42.5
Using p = 1568.5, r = 1526.0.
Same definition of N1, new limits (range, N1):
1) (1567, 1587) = 1573.5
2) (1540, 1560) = 1558.5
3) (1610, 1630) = 1628.5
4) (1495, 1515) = 1511.0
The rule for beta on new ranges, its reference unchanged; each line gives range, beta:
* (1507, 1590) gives 1548.5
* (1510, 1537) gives 1536.0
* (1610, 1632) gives 1611.0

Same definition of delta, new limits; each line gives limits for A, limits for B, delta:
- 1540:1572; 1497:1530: 32.5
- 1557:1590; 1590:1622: 57.5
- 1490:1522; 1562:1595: 85.0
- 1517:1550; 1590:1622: 70.0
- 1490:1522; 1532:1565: 55.0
